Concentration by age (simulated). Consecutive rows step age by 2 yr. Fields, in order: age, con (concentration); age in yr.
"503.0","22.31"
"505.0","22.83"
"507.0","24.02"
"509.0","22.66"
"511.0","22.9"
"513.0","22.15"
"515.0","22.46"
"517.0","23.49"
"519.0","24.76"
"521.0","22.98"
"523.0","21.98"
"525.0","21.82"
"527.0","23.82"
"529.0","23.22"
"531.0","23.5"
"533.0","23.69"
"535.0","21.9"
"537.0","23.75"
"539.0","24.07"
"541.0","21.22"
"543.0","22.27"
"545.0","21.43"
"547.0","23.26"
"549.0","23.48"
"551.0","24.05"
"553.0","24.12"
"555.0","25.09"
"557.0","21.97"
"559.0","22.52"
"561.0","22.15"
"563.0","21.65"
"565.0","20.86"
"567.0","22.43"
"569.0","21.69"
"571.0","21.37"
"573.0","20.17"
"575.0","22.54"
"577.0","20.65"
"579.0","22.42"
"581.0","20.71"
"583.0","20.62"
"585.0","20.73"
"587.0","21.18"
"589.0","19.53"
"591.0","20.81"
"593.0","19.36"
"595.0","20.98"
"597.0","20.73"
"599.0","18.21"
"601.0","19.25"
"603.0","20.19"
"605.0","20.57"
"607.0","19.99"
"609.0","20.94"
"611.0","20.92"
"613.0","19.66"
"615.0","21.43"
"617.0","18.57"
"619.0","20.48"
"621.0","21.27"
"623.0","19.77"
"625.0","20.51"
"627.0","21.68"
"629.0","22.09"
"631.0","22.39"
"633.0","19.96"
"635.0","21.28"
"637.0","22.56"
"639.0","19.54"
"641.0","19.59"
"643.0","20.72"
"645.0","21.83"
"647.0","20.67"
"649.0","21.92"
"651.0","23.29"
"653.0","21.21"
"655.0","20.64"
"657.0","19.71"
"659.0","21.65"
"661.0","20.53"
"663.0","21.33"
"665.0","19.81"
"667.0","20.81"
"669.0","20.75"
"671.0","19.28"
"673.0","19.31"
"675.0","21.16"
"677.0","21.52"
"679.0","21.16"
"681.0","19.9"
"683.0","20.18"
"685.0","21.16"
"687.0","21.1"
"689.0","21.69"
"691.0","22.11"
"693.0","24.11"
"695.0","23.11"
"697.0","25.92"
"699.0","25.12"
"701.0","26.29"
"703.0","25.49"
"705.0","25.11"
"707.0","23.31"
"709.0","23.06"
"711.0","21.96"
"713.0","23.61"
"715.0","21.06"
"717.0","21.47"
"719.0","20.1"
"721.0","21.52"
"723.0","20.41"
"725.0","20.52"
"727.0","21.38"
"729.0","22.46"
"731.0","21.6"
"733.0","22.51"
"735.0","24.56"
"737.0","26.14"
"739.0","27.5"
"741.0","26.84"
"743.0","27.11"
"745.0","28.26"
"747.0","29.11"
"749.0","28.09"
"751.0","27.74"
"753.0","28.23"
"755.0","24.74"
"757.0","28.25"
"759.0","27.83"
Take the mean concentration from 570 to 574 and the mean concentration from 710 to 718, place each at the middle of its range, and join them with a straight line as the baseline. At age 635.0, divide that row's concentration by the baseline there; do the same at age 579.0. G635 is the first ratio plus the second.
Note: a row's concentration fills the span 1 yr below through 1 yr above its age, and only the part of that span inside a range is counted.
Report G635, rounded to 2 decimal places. 2.07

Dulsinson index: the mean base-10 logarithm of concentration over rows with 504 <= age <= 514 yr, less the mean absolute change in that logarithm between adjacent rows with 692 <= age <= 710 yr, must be 1.34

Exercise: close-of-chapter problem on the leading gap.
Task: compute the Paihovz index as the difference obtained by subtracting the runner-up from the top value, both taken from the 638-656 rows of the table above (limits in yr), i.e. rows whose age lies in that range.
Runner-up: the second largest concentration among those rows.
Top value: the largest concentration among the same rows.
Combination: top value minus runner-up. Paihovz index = 1.4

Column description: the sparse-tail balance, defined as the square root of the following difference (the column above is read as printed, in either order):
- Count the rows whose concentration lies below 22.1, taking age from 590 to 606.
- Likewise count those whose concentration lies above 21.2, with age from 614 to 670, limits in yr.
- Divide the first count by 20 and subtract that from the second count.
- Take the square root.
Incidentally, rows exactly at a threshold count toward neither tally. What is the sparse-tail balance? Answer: 3.5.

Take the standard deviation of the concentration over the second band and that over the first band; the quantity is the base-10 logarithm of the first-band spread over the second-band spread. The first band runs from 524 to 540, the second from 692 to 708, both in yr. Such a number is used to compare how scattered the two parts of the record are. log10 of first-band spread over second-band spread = -0.13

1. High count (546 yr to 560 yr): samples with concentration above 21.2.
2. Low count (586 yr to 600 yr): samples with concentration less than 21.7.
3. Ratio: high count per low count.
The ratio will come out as 1.0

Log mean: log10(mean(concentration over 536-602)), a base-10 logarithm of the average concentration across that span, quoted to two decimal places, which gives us 1.34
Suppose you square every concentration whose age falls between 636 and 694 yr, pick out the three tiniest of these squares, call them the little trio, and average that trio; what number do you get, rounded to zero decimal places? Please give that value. 375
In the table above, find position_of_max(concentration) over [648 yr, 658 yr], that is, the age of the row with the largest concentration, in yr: 651.0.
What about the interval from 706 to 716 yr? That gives 713.0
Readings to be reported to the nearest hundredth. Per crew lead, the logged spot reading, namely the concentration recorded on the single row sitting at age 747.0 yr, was 29.11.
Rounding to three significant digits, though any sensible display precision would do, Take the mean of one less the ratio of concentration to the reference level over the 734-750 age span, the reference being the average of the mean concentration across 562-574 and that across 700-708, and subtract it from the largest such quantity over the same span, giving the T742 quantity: 0.114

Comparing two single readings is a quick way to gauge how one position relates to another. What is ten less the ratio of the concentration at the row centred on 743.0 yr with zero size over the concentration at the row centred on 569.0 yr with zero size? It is 8.75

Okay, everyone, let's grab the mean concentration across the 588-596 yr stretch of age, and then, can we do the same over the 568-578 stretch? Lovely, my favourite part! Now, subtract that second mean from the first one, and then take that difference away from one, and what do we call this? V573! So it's 2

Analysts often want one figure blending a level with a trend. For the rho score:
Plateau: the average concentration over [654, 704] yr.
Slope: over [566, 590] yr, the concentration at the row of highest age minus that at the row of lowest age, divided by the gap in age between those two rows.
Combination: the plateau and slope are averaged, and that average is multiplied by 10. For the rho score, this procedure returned 108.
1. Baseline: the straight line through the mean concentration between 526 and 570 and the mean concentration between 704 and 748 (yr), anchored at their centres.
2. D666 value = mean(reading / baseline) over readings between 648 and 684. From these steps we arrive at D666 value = 0.890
